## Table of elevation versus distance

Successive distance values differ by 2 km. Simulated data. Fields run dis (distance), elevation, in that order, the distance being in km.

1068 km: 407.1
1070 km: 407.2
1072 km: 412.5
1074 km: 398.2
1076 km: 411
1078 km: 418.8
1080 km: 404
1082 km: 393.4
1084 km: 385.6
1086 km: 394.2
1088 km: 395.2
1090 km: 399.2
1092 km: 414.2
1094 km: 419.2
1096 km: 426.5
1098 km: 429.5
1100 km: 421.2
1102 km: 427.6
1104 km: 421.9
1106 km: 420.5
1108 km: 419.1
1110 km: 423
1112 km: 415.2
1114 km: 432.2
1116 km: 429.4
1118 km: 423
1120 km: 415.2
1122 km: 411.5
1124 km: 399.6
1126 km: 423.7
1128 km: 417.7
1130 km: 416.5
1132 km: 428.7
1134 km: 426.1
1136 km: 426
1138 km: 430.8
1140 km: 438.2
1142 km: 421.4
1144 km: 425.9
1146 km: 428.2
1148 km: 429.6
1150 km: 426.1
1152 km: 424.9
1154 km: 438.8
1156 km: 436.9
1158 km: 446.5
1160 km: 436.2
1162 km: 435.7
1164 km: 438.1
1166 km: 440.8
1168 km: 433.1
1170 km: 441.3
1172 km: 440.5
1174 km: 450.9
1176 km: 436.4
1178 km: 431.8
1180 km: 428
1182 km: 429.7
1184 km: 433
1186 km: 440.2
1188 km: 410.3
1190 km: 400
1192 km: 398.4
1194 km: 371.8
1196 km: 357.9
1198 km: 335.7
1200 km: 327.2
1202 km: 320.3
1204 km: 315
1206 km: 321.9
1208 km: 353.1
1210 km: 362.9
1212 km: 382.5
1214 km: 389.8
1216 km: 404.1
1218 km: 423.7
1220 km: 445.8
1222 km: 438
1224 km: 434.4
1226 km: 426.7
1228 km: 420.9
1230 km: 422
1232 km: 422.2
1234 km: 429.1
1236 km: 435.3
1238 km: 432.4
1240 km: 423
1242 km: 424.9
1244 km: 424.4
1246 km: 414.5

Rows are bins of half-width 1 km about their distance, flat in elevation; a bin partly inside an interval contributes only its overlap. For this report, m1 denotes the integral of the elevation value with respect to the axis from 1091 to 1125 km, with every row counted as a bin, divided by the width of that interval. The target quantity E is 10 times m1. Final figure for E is 4205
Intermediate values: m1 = 421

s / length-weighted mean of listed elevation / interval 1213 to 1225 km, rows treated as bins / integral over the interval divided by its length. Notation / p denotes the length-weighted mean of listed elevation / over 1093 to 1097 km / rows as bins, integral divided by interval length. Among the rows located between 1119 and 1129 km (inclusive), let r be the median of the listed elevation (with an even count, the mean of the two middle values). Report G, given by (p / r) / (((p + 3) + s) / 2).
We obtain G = 0.0024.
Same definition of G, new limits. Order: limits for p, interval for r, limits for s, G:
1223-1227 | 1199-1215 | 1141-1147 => 0.0029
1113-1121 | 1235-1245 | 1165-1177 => 0.0023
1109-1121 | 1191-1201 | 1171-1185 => 0.0027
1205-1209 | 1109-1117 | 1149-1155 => 0.0021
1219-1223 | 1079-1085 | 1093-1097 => 0.0026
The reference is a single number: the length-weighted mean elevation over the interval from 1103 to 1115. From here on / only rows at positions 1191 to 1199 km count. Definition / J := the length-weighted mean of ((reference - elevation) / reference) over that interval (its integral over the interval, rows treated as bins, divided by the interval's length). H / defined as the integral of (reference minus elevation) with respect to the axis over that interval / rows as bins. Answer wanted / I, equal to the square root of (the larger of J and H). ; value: 21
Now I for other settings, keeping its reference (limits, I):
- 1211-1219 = 13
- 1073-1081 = 11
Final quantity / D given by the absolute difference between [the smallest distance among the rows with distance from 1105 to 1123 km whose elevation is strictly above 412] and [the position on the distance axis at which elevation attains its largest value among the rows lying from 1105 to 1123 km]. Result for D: 8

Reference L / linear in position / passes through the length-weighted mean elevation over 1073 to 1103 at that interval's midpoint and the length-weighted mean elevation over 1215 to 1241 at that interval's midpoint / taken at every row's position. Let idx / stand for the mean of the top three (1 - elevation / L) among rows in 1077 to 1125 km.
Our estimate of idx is 0.04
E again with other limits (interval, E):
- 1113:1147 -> 4232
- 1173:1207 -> 3887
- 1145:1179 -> 4362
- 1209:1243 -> 4187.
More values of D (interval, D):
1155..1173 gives 2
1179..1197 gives 6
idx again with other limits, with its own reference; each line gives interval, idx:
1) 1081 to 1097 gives 0.04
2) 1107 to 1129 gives 0.01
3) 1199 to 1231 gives 0.25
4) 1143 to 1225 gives 0.25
